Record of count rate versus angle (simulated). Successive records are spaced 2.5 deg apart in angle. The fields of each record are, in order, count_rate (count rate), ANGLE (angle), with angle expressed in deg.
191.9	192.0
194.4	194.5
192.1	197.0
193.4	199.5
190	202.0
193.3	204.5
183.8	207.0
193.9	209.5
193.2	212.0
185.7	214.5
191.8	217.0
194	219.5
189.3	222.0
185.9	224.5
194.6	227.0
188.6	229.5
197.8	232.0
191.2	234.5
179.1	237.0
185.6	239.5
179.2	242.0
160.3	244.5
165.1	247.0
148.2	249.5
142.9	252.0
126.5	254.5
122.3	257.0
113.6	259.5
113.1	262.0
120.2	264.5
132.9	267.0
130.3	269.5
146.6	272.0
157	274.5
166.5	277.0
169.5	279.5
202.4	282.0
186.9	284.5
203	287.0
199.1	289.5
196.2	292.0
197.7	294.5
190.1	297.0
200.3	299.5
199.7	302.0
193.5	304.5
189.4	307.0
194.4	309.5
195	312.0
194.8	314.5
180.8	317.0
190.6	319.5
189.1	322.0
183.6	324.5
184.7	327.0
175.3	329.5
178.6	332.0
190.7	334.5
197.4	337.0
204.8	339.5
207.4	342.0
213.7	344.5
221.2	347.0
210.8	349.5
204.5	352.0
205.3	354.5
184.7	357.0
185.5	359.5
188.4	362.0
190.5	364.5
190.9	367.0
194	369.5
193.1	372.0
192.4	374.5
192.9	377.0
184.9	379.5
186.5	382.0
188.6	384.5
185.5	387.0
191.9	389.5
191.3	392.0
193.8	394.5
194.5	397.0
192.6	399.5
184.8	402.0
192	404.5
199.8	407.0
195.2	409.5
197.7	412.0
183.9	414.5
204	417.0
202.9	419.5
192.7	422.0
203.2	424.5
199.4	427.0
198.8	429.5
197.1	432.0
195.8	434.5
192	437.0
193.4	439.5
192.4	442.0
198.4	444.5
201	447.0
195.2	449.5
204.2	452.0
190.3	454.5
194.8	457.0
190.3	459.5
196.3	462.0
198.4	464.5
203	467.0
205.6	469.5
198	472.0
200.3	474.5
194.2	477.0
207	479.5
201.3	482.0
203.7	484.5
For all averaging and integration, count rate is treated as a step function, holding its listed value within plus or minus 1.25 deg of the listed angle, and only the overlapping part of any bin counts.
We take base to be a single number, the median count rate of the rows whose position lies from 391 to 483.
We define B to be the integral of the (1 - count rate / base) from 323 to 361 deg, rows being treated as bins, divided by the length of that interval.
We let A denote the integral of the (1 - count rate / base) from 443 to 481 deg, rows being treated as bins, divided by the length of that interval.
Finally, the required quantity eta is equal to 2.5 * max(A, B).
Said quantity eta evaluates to 0.0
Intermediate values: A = -0.011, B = 0.00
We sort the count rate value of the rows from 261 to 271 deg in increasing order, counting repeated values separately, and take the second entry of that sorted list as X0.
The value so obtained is 120.2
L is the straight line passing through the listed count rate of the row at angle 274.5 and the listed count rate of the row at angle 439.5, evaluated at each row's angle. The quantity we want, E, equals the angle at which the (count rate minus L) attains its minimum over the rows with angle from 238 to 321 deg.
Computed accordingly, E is 262.0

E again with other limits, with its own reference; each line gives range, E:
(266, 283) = 269.5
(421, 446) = 442.0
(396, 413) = 402.0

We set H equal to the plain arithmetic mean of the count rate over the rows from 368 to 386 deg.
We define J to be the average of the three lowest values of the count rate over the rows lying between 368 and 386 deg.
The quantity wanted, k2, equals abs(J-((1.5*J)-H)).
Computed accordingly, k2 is 97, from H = 190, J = 187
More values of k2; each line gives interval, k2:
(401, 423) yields 101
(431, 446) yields 99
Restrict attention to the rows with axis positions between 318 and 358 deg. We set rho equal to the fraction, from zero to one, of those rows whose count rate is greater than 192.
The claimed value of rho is 0.50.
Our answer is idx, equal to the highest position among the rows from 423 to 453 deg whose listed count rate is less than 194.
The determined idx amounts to 442.0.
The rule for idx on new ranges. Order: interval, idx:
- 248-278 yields 277.0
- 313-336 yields 334.5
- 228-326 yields 324.5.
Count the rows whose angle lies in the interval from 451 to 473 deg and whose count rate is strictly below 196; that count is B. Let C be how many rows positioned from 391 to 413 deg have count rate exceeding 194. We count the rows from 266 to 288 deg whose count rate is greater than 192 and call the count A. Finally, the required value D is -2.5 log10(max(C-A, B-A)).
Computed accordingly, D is -0.75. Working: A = 2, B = 3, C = 4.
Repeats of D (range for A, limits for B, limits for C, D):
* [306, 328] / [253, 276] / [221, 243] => -1.95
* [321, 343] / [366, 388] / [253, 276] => -1.95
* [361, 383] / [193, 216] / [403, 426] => -1.75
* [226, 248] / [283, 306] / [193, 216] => 0.00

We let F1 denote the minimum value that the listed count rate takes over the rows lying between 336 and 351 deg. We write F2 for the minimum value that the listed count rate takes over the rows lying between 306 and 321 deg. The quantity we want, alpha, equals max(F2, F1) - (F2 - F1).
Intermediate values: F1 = 197.4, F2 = 180.8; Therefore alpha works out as 214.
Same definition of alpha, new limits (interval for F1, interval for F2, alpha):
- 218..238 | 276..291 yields 192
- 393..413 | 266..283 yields 239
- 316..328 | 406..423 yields 181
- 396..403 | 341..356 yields 185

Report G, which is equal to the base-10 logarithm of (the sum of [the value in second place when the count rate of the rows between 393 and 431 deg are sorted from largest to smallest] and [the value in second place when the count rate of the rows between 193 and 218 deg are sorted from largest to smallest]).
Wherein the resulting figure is 2.60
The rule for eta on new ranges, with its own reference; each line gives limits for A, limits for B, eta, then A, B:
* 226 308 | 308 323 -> 0.3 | 0.138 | 0.03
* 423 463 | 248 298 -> 0.5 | 0.000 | 0.19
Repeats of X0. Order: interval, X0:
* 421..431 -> 198.8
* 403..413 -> 195.2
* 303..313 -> 193.5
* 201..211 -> 190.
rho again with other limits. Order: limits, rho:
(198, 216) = 0.57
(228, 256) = 0.09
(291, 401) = 0.52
